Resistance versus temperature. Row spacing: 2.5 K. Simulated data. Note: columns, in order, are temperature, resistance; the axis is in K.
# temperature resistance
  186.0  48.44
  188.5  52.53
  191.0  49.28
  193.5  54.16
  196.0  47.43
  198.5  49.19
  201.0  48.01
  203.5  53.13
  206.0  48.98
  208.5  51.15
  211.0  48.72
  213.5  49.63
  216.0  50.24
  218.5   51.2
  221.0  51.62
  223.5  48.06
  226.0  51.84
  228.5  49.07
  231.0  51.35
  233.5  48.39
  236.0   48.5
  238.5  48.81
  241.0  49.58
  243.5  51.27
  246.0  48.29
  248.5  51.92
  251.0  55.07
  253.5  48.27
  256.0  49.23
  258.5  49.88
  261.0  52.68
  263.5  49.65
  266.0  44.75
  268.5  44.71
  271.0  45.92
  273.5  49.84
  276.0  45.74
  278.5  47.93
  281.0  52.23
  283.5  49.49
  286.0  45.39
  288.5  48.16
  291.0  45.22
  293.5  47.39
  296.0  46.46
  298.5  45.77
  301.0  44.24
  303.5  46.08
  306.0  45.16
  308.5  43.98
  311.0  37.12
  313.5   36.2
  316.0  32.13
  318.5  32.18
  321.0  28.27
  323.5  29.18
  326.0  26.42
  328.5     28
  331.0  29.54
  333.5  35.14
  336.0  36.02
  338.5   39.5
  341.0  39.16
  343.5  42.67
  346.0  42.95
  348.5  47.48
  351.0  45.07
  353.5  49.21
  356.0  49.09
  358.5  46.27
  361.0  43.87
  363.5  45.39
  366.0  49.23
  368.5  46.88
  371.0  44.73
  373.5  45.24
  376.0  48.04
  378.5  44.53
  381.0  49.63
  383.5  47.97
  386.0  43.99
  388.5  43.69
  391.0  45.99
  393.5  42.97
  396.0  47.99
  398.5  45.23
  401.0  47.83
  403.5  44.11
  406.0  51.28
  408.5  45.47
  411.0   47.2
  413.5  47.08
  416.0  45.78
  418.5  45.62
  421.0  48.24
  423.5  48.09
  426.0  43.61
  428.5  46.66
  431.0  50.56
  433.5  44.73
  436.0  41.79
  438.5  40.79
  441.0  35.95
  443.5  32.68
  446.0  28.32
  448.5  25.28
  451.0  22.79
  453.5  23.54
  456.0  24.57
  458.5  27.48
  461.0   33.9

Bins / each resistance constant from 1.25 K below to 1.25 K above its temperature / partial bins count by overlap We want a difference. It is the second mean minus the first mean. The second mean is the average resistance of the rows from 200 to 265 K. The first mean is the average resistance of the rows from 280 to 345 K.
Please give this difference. 11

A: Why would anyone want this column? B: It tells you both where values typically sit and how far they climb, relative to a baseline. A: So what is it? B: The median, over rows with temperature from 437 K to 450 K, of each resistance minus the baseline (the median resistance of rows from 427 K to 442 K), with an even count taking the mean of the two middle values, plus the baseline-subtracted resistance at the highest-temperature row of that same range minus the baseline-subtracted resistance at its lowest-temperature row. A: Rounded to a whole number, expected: -26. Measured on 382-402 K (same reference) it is 2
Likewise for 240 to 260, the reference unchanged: 7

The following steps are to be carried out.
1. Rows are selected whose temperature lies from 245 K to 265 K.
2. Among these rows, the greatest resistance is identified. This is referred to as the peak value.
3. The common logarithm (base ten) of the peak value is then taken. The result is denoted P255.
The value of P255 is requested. 1.74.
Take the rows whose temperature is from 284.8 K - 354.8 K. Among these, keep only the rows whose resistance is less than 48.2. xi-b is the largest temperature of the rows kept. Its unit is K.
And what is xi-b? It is 351.0 K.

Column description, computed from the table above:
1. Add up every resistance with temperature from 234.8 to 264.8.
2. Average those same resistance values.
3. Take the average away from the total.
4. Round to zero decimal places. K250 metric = 553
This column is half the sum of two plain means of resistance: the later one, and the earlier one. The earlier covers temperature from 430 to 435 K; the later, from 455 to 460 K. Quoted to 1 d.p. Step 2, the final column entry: 36.8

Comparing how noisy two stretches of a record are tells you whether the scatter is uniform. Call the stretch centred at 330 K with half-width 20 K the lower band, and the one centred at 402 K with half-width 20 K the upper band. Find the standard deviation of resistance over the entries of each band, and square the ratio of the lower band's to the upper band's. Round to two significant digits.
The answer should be 8.3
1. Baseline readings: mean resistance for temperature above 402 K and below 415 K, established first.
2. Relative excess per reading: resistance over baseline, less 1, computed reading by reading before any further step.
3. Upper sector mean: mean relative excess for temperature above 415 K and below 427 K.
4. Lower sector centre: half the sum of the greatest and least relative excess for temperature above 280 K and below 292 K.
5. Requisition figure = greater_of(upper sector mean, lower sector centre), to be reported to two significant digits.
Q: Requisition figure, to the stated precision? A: 0.036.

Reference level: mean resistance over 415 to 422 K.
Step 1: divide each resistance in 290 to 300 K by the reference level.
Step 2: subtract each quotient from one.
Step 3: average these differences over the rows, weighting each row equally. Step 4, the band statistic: 0.007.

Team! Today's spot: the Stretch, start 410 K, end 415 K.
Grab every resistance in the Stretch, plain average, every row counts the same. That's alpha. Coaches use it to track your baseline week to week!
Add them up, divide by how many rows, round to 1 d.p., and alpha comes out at 47.1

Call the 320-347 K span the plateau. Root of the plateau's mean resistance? 5.9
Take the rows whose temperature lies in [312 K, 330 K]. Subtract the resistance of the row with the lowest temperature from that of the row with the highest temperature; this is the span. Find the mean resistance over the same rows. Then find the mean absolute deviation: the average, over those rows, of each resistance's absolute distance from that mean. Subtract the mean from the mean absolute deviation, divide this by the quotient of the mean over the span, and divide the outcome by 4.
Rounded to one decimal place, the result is 1.9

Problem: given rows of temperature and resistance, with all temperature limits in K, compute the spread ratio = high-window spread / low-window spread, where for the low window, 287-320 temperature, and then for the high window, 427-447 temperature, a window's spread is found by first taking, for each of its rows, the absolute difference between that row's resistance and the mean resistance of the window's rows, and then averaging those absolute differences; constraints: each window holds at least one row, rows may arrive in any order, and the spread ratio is 1.2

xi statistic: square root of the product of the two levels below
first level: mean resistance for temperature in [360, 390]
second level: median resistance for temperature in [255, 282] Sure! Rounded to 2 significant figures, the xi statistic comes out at 48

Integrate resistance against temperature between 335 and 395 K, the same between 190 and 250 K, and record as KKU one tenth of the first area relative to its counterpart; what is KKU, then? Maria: 0.0900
